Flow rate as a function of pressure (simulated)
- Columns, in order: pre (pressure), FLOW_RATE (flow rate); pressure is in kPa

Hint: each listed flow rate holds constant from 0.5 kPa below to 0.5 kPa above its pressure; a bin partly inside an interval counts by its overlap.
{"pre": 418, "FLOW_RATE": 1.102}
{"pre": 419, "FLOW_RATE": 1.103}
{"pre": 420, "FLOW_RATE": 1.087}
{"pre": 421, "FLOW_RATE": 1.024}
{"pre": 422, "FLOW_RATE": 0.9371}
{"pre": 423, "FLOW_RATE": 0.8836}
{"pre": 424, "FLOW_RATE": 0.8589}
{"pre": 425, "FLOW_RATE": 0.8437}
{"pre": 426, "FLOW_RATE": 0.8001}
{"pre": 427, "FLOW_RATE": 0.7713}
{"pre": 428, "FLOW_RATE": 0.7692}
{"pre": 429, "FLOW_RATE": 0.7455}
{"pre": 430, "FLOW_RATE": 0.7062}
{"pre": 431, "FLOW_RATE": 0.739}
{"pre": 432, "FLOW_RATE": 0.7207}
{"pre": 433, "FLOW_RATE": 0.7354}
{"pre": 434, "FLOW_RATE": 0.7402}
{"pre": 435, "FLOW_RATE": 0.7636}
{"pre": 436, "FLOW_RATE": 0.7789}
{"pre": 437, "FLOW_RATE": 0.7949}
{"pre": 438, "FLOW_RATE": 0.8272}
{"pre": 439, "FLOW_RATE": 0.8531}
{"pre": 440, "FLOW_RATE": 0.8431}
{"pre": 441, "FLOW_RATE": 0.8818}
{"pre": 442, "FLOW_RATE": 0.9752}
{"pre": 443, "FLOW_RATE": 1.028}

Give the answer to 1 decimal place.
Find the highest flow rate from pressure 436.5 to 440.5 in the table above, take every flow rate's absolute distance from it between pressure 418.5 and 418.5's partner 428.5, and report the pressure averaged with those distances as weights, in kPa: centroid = 421.8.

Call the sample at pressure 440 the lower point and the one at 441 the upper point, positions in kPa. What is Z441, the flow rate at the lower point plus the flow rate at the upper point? 1.72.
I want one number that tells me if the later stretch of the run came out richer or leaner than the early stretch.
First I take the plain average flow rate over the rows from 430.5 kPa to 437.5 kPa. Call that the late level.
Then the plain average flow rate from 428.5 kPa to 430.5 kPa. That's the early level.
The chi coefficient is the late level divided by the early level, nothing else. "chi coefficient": 1.04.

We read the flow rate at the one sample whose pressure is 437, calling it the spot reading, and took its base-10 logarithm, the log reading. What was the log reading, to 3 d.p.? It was -0.100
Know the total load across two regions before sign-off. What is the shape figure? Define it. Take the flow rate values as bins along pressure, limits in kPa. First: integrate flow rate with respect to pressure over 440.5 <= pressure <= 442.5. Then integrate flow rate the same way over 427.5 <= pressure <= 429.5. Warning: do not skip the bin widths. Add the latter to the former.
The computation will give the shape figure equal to 3.37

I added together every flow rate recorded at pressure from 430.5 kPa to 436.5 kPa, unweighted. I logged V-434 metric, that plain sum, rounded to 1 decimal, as 4.5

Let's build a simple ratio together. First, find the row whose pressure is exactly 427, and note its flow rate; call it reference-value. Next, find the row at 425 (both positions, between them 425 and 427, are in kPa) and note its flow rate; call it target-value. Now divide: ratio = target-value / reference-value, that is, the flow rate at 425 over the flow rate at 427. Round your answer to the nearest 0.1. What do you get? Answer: 1.1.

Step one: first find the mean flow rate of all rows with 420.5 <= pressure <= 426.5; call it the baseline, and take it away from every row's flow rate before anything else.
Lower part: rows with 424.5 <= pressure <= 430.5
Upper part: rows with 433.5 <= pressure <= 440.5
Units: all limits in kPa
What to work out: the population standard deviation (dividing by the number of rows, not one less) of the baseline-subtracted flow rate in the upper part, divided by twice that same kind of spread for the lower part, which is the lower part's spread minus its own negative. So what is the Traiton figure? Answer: 0.46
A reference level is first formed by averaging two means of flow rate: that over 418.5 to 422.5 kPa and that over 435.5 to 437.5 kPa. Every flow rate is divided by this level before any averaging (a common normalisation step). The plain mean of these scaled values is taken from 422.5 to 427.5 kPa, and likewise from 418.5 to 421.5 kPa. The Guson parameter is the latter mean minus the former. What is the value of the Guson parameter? 0.26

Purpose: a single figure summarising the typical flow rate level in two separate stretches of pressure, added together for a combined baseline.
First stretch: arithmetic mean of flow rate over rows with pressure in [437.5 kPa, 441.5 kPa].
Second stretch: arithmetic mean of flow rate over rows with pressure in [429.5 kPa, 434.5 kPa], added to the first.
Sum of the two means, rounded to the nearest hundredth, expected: 1.58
